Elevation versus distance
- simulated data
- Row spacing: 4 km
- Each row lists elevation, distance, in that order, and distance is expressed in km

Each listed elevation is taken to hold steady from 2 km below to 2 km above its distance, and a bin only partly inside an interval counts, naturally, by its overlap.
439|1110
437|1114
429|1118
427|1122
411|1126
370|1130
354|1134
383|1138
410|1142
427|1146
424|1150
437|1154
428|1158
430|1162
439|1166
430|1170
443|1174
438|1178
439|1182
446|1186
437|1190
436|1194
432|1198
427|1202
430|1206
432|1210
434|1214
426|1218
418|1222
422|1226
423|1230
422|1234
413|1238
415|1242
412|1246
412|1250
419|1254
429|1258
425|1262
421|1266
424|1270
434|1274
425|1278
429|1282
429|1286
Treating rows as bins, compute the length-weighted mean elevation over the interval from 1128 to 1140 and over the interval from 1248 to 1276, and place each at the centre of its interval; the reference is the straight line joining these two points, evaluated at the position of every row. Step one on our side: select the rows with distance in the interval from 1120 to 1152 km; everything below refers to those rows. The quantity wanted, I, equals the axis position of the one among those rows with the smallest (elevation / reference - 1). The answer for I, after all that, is 1134 km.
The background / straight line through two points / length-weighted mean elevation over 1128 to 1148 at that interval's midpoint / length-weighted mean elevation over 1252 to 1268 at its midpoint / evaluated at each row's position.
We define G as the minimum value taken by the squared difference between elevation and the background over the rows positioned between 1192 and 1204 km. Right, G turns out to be 400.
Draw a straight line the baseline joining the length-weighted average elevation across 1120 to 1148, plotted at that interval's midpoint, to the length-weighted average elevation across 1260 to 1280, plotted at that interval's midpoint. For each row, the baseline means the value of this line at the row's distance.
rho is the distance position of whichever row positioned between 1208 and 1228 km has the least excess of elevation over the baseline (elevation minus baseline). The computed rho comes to 1222 km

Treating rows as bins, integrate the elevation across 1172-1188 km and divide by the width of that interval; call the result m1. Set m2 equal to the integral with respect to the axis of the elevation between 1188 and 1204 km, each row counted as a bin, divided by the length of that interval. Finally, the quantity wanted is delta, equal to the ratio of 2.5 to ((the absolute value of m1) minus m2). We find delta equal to 0.3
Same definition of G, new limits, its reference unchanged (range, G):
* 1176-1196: 978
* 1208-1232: 28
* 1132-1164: 34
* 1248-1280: 1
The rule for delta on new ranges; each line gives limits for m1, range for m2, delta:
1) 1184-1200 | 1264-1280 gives 0.2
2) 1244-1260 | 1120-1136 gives 0.1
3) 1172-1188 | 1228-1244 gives 0.1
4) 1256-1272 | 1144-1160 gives -0.6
